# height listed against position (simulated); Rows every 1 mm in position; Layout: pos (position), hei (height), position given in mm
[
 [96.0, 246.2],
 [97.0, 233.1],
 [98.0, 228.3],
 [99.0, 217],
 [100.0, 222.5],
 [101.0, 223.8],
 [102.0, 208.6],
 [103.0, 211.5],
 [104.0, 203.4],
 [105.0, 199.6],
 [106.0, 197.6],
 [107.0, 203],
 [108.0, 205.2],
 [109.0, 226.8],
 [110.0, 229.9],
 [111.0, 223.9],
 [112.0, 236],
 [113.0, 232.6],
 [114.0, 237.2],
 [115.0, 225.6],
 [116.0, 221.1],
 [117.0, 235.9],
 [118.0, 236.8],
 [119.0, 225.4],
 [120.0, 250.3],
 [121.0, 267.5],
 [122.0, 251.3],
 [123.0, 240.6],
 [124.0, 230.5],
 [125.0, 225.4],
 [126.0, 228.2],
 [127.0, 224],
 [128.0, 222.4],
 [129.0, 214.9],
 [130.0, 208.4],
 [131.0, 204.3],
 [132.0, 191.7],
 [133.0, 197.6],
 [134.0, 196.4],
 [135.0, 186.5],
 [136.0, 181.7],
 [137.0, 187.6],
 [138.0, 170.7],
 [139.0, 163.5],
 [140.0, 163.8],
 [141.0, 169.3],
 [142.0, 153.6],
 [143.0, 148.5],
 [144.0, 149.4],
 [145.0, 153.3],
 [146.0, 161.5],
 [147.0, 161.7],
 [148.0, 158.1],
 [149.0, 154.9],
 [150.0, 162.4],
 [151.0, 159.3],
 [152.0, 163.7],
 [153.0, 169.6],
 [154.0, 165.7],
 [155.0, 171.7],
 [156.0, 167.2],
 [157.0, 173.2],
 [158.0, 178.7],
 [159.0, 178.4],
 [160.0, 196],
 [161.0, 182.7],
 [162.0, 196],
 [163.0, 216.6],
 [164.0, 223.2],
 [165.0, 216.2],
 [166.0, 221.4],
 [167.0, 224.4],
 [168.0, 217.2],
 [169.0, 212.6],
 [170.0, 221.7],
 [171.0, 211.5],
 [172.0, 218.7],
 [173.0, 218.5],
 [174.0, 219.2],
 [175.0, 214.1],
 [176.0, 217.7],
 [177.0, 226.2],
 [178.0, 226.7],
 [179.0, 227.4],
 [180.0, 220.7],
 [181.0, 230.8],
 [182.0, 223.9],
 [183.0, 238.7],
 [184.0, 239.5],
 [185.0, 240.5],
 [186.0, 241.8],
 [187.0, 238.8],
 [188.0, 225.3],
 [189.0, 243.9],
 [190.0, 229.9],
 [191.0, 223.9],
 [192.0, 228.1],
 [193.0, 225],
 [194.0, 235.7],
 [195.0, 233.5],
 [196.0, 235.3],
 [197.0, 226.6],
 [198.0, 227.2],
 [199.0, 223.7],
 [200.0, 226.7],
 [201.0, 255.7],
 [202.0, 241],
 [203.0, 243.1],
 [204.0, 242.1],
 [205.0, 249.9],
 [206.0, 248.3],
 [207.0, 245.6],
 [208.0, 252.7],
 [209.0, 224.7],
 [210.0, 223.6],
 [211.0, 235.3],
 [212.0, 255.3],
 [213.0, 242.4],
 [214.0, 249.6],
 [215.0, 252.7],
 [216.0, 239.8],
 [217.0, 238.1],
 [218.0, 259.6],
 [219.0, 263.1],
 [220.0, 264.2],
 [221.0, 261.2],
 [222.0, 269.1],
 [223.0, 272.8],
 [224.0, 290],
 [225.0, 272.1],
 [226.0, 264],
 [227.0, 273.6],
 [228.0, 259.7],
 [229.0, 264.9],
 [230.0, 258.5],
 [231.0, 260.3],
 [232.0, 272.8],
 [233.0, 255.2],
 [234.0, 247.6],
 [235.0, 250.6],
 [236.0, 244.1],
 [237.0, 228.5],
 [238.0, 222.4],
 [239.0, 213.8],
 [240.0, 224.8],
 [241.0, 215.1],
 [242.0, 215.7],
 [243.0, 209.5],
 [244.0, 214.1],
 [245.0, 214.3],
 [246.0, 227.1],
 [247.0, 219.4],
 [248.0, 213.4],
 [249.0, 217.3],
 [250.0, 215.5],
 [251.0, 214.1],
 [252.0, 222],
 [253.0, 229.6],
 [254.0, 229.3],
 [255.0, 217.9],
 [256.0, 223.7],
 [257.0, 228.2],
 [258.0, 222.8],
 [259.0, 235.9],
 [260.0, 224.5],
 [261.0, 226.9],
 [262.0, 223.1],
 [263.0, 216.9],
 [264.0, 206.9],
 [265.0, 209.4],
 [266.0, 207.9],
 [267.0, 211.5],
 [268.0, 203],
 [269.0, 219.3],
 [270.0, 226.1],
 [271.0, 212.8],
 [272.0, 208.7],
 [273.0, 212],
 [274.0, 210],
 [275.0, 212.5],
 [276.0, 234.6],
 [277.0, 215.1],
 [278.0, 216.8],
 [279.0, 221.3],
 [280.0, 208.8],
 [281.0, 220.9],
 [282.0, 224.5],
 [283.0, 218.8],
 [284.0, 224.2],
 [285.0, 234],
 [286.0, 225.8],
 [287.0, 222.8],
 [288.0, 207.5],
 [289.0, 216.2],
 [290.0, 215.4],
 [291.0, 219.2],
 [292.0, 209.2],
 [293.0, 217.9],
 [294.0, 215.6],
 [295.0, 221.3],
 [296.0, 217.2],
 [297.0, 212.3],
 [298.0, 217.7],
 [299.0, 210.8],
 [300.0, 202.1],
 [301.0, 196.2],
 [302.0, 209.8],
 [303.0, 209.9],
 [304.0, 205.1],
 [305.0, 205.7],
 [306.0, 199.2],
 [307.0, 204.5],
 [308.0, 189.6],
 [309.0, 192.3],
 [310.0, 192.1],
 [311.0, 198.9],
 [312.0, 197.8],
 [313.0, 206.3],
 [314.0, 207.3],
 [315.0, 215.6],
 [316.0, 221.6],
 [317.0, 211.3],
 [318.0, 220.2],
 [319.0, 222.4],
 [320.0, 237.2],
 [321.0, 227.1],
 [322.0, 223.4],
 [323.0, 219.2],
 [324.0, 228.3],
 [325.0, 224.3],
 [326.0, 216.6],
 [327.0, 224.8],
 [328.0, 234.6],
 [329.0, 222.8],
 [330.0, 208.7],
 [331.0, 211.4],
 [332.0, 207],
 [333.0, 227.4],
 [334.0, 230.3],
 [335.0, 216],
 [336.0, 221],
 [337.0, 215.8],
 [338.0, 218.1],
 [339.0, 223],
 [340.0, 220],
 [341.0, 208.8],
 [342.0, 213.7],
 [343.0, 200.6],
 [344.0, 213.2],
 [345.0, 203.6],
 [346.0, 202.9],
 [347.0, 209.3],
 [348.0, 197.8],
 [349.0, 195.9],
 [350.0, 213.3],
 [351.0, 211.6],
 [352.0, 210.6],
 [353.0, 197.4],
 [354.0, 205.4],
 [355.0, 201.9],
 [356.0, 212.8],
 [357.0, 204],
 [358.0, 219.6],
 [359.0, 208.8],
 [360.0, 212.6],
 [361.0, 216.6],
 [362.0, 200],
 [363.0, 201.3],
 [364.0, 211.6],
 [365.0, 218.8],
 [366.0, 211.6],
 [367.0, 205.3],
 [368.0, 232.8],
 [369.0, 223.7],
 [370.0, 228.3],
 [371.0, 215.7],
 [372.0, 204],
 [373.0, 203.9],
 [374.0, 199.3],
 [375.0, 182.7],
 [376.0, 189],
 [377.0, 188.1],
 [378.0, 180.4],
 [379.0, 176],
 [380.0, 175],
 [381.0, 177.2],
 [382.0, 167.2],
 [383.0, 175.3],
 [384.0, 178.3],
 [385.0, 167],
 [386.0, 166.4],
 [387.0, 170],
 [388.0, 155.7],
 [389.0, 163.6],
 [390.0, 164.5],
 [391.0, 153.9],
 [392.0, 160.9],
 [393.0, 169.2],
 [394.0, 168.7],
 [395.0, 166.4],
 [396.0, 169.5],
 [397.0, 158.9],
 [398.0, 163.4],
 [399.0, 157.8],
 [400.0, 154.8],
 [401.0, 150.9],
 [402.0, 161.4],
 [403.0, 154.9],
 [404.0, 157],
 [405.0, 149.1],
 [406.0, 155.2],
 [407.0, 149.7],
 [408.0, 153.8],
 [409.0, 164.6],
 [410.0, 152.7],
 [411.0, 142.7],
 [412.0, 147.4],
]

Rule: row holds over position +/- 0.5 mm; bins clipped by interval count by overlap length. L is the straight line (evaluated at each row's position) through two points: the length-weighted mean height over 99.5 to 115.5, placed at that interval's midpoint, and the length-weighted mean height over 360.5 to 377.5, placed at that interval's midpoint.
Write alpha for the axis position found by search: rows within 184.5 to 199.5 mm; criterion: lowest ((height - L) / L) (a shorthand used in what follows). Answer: 191.0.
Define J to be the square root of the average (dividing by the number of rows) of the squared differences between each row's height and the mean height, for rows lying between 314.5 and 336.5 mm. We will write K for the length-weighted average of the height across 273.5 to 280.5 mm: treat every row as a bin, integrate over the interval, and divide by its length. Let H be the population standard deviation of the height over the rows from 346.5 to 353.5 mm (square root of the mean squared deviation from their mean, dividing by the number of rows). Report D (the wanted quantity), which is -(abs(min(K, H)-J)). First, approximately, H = 7.1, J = 8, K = 217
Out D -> -0.6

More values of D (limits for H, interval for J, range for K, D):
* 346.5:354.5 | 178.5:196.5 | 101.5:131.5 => -0.3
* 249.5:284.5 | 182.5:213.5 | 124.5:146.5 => -1.7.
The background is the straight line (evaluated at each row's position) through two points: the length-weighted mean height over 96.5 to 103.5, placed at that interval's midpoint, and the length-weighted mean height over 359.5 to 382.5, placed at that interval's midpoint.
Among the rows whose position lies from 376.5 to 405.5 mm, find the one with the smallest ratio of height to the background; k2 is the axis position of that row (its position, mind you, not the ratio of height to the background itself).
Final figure 405.0 mm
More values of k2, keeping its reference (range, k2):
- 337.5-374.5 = 349.0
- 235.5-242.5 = 239.0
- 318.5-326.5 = 326.0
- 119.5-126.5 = 125.0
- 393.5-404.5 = 401.0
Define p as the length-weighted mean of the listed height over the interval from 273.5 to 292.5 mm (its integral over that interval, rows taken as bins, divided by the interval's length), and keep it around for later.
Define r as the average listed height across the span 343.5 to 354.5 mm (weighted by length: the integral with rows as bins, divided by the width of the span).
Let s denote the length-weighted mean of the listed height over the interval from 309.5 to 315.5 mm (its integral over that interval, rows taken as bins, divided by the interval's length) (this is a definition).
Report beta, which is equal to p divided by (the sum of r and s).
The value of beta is 0.54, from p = 219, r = 206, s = 203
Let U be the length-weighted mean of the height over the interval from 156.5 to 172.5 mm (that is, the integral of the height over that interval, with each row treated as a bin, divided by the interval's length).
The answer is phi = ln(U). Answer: 5.33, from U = 206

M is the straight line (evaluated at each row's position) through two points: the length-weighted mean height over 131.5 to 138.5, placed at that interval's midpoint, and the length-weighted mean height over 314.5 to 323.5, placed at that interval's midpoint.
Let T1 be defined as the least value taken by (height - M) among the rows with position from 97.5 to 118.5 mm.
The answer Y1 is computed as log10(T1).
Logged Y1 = 1.2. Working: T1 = 16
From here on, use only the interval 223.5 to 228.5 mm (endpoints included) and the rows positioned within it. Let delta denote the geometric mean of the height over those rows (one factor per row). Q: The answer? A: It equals 272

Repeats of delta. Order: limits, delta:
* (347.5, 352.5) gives 206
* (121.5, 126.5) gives 235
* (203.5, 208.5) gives 248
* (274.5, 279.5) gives 220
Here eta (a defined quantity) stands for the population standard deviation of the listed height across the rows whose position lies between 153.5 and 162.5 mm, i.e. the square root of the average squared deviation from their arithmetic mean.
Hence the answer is 11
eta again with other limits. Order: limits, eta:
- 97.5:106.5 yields 10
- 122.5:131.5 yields 11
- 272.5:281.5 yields 8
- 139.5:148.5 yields 7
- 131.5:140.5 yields 12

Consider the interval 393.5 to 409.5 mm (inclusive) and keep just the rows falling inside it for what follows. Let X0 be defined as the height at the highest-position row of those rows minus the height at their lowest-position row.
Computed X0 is -4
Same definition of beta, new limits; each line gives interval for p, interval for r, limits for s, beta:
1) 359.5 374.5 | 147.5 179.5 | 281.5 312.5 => 0.52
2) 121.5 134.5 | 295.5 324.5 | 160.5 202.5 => 0.50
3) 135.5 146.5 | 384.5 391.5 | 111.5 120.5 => 0.41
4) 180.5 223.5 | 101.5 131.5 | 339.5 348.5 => 0.56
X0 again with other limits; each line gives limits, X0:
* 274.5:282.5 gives 12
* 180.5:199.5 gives -7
